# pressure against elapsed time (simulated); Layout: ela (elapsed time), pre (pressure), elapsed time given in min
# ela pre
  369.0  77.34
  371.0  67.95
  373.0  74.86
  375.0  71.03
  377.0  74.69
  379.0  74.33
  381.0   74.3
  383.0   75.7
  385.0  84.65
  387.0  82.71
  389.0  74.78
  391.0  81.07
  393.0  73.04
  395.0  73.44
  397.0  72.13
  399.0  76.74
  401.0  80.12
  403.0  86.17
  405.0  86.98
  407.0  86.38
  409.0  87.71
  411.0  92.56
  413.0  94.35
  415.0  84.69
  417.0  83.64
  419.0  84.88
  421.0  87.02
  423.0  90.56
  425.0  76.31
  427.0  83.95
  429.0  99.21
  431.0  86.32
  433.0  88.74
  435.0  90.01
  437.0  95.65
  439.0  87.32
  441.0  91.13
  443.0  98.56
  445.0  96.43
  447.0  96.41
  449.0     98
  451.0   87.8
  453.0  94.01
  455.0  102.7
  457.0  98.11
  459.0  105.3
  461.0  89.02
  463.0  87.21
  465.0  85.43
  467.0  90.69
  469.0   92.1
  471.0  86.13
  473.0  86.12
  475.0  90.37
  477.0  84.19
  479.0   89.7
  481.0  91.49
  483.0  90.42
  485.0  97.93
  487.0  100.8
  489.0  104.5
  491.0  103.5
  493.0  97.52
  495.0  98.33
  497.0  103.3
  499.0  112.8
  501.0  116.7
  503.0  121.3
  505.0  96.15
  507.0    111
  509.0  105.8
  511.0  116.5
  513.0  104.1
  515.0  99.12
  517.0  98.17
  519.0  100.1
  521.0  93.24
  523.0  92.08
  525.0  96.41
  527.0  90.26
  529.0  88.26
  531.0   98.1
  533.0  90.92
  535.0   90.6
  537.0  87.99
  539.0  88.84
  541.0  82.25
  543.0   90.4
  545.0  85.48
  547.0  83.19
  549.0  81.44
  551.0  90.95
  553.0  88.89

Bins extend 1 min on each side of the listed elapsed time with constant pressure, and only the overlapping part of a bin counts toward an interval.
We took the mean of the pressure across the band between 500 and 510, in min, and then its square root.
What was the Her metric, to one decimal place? 10.5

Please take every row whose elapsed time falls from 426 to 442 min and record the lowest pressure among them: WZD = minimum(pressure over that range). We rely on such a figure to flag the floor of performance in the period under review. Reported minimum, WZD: 83.95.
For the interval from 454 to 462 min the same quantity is 89.02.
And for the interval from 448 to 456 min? 87.8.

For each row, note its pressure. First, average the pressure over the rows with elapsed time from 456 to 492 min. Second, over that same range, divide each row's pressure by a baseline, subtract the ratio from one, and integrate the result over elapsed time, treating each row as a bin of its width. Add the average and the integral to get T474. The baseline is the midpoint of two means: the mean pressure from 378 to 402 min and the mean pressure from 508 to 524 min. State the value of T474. 91.4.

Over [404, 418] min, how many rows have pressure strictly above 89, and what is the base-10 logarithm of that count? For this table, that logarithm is 0.30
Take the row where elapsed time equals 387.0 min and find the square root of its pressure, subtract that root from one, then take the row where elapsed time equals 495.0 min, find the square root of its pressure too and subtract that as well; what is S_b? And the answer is -18.0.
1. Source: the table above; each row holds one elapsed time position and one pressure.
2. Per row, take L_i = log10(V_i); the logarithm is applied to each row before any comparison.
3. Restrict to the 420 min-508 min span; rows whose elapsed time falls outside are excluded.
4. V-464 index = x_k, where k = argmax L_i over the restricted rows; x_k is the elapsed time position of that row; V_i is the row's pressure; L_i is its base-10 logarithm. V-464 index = 503.0 min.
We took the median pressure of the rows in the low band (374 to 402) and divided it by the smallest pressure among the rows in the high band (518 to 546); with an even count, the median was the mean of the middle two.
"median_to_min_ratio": 0.91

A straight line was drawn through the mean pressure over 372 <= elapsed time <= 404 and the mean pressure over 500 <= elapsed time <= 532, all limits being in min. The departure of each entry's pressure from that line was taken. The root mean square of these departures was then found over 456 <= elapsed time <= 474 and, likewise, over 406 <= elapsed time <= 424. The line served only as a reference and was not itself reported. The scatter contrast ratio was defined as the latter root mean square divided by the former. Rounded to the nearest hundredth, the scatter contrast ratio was 1.00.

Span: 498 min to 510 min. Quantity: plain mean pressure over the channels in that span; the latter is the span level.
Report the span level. 111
